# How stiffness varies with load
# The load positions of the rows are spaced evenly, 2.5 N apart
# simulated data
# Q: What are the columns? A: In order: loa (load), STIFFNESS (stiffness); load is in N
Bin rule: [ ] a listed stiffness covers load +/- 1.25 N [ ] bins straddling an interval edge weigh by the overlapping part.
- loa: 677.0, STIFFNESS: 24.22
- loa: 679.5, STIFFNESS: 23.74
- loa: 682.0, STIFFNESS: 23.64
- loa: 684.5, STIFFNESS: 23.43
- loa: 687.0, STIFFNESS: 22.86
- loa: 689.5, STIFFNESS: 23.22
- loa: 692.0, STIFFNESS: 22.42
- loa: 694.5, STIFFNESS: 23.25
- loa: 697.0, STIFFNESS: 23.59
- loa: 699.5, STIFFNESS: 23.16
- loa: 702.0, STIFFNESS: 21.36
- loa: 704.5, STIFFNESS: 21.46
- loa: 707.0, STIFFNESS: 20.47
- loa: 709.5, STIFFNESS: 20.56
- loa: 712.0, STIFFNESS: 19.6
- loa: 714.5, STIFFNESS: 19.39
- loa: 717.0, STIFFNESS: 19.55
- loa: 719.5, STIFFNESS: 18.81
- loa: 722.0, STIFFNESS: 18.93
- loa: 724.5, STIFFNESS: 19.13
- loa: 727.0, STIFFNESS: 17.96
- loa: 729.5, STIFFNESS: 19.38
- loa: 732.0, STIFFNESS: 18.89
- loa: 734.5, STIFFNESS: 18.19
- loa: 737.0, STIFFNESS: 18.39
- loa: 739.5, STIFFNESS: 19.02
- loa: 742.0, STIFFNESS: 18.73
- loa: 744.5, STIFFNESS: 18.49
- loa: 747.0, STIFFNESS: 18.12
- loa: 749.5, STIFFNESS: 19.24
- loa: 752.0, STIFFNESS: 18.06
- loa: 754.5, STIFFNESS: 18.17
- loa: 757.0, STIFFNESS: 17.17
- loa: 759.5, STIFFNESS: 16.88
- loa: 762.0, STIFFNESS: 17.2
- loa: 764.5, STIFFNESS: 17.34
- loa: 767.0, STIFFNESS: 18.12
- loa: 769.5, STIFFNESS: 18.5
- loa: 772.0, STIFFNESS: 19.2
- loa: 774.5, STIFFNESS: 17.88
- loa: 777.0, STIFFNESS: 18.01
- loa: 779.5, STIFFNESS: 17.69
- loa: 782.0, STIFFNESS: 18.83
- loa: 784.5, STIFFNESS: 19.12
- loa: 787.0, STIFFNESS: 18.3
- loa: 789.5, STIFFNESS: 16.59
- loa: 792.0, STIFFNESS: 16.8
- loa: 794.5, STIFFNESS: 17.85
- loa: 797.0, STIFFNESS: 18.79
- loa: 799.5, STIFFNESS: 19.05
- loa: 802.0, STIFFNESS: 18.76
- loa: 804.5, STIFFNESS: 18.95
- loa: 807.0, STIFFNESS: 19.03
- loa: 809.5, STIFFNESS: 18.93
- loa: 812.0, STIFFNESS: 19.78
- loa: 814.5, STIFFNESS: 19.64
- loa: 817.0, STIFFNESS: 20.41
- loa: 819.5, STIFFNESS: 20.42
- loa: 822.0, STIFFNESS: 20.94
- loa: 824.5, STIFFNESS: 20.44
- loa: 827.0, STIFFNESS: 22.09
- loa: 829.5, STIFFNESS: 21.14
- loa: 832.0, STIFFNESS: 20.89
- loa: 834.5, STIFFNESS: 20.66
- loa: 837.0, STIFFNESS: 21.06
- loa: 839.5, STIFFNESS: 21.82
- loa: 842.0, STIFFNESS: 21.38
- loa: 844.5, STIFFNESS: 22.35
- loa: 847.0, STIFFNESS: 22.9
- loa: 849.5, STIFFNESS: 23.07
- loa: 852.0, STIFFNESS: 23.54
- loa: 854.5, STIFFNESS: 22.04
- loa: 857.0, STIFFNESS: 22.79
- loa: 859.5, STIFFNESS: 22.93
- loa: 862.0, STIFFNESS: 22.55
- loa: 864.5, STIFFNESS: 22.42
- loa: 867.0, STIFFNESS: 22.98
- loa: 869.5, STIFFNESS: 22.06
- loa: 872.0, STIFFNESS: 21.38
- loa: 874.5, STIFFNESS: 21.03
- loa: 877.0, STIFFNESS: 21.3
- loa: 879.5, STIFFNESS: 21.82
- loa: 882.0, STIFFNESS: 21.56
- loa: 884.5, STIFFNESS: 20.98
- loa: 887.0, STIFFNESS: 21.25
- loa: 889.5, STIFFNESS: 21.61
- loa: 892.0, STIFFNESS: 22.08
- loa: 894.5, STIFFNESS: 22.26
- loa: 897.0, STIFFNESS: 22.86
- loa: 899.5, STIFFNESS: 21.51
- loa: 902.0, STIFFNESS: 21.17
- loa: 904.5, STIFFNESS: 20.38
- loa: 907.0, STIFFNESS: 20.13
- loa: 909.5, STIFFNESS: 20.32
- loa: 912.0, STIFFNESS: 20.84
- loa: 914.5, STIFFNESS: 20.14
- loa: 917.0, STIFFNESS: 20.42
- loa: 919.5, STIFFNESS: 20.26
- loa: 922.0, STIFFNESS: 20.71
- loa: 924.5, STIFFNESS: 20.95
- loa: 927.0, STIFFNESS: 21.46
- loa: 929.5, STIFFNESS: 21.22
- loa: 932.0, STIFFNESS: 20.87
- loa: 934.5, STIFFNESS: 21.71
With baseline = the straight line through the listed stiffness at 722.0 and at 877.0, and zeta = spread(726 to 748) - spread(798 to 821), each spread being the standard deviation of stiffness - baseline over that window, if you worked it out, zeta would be -0.06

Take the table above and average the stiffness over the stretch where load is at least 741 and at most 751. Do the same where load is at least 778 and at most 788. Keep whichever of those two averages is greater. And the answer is 18.6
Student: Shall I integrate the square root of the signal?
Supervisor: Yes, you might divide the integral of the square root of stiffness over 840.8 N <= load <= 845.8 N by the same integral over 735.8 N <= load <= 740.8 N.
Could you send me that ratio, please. 1.08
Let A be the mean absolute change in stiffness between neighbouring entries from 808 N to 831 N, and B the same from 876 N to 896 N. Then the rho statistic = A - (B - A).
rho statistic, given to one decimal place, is 1.0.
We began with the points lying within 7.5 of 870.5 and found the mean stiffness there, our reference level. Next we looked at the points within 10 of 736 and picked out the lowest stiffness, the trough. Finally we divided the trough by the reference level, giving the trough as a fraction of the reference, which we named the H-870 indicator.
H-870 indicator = 0.82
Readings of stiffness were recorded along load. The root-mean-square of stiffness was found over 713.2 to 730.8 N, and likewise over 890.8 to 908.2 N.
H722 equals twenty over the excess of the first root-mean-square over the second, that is -8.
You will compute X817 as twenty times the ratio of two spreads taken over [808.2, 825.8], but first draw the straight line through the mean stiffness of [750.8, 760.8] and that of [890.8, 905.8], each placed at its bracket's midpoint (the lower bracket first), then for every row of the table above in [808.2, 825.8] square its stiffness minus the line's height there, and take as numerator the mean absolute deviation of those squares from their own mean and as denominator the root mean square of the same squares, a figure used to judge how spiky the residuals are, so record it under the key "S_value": 10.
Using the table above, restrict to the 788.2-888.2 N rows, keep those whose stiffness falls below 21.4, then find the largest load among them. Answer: 887.0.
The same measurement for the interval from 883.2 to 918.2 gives 917.0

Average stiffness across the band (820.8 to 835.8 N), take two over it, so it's 0.095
